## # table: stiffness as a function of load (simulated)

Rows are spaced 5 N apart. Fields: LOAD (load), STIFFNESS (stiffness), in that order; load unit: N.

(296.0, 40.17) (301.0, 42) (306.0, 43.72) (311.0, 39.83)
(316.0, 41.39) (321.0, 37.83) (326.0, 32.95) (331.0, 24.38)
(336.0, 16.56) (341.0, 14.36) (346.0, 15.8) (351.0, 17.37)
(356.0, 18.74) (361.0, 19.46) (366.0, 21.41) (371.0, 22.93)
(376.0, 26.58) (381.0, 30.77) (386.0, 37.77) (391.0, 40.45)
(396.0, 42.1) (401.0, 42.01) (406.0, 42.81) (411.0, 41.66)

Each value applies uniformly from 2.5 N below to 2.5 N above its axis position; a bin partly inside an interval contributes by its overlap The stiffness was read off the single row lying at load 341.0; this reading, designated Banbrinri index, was 14.36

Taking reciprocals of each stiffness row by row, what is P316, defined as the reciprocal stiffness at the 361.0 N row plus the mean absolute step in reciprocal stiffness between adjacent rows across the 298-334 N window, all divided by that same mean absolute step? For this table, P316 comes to 16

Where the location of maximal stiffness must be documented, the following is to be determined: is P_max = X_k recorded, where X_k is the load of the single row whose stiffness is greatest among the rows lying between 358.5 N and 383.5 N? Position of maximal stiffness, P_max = 381.0 N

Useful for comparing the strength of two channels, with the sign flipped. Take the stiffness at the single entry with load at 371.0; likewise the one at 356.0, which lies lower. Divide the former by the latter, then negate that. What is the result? -1.2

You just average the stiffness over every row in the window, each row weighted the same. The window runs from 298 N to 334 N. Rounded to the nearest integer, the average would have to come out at 37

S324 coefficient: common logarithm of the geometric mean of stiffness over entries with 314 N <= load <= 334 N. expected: 1.5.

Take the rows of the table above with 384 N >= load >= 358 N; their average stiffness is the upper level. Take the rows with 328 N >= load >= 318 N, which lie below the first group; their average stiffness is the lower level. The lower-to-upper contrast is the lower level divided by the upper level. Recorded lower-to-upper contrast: 1.5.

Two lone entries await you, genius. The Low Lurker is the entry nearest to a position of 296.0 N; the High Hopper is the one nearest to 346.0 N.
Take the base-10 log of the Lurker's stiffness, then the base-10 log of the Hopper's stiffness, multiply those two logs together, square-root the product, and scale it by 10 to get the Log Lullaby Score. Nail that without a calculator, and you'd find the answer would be 13.9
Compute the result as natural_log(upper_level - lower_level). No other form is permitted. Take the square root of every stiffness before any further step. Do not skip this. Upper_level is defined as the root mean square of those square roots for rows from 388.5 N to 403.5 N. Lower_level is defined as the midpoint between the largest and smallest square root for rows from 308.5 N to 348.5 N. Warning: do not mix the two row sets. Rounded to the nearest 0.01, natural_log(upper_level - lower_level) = 0.29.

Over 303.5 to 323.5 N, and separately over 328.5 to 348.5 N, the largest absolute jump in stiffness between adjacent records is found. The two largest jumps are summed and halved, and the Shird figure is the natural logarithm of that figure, 1.77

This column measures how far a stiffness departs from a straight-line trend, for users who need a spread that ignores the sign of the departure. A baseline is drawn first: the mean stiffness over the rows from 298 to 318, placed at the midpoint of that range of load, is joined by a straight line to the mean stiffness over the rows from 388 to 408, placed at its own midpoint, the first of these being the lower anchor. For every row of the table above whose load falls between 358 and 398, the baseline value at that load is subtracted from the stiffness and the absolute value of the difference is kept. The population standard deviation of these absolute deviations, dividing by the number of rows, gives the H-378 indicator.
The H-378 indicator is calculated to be 8.3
